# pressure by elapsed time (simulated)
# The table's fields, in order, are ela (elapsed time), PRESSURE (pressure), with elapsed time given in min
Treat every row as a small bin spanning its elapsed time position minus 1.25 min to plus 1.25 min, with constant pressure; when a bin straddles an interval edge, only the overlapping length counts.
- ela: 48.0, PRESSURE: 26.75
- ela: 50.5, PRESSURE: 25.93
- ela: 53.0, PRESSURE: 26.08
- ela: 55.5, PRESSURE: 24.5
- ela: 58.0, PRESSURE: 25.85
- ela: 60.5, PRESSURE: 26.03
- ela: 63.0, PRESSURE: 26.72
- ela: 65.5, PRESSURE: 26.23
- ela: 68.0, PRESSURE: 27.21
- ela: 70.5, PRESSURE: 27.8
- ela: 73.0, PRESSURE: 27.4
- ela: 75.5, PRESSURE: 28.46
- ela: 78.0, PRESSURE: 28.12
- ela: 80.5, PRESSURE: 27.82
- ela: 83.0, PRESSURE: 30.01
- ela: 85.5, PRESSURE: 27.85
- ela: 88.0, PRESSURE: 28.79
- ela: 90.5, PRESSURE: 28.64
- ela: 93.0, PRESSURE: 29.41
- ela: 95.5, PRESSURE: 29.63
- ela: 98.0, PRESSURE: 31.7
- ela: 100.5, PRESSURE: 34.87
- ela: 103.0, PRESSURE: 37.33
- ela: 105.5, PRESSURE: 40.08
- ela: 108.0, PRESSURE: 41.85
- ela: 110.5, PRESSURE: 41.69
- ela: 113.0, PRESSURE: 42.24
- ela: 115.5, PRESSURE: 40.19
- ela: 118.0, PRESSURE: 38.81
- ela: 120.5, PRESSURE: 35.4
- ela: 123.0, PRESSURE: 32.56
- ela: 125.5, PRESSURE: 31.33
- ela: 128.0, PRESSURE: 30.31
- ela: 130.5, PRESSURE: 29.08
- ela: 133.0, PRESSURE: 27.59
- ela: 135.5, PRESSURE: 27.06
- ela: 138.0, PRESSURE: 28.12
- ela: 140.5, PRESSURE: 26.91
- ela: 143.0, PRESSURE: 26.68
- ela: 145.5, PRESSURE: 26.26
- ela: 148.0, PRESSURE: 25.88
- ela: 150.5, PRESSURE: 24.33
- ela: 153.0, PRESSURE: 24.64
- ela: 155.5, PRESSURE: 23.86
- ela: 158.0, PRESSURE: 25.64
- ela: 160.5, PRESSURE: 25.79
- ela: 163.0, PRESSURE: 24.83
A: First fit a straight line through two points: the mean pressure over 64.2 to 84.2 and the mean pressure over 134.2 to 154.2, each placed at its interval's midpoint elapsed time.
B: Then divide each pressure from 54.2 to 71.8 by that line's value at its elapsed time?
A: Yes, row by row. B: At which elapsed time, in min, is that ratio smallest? 55.5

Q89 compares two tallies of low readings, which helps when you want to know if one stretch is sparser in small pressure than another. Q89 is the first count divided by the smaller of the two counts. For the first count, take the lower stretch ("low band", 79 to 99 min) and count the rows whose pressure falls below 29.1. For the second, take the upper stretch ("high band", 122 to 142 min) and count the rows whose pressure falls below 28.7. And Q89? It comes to 1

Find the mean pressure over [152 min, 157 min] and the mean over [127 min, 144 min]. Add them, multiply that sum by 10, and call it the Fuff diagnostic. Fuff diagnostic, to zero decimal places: 522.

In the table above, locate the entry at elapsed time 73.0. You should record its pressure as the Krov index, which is 27.4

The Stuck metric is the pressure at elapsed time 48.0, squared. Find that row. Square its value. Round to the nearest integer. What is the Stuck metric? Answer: 716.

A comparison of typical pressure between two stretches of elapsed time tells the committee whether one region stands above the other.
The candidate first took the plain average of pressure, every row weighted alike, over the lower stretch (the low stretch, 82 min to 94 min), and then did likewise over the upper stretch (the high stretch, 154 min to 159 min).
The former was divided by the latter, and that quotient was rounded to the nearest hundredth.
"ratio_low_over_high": 1.17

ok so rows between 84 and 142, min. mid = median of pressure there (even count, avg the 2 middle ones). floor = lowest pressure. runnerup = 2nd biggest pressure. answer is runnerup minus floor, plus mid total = 46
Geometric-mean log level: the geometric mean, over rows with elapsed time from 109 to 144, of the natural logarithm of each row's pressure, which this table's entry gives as 3.47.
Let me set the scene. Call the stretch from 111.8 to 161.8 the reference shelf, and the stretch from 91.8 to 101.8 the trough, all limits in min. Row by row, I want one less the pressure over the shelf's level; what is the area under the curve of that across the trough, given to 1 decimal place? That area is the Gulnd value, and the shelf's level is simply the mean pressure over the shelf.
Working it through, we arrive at -0.6 min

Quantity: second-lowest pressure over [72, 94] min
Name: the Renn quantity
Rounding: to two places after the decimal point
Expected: 27.82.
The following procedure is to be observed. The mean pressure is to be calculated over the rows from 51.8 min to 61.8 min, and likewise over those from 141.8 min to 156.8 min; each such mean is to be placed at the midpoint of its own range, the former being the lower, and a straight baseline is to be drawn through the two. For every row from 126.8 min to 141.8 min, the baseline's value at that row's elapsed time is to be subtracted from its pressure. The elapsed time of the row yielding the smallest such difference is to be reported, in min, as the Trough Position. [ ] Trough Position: 140.5 min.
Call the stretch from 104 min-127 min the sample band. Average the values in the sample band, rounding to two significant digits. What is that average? 38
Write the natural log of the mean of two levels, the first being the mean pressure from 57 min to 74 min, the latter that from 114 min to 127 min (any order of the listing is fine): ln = 3.44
